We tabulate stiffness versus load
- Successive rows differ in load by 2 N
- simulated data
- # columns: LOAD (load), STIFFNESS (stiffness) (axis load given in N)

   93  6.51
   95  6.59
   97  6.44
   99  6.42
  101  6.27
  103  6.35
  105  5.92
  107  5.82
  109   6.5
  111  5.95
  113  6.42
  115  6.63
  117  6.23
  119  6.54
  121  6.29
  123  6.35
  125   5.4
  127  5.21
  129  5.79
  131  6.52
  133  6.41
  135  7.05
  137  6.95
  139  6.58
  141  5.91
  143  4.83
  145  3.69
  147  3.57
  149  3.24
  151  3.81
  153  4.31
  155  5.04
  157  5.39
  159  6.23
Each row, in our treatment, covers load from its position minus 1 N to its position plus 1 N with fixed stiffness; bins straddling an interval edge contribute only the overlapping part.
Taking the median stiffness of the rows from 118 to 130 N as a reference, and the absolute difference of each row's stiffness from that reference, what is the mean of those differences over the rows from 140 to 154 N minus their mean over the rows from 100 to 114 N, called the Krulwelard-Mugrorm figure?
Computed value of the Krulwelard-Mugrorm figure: 1.6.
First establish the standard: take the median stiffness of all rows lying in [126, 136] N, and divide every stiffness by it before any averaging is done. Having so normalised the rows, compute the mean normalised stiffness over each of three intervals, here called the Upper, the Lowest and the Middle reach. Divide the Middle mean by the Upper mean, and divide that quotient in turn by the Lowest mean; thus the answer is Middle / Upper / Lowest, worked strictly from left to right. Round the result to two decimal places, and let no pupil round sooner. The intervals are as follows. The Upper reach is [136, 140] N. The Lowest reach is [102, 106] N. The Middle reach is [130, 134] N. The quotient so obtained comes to 1.00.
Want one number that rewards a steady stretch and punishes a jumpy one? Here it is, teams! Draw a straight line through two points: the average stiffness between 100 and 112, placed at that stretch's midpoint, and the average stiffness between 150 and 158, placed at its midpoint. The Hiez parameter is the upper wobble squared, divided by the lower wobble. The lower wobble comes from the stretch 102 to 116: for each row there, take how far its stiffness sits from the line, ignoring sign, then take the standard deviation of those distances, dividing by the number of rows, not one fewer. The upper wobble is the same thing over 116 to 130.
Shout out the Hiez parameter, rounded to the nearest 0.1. 0.2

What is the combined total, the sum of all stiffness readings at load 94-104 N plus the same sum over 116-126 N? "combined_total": 63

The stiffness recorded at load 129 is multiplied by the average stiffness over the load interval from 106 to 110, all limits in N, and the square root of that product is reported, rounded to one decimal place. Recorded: 6.0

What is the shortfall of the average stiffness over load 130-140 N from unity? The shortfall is -5.70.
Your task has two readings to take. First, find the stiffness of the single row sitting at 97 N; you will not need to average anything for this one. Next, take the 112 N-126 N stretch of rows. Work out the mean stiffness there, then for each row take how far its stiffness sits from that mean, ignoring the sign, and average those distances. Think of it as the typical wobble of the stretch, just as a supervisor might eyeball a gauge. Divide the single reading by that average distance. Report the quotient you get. 25.0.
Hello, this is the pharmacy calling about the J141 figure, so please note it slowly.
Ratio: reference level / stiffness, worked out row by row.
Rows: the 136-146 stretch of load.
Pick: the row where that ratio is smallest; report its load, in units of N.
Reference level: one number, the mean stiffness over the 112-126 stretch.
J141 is 137 N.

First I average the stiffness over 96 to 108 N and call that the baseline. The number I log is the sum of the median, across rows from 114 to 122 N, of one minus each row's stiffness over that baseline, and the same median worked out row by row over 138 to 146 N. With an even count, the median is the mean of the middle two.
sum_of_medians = 0.10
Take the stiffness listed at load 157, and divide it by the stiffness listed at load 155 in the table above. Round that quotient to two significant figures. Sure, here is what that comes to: 1.1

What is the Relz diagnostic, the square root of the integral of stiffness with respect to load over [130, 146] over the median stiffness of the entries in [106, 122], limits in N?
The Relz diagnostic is 3.88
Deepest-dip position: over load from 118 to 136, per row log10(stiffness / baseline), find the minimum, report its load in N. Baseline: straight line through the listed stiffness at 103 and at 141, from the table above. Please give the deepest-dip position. 127 N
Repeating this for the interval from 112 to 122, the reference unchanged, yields 117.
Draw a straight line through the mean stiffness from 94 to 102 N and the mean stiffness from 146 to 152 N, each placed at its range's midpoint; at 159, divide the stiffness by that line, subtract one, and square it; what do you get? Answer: 1.2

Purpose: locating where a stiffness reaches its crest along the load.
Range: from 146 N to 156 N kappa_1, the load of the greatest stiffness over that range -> 155 N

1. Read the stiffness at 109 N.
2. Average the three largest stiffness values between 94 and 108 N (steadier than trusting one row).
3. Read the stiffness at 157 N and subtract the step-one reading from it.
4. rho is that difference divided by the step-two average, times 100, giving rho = -17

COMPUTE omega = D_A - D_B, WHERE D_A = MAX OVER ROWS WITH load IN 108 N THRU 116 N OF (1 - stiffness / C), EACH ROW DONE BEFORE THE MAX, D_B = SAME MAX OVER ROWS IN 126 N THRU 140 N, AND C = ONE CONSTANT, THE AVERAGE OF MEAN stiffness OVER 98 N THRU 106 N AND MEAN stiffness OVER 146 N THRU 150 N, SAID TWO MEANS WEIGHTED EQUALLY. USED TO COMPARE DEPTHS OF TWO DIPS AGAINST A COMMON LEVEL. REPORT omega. -0.15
